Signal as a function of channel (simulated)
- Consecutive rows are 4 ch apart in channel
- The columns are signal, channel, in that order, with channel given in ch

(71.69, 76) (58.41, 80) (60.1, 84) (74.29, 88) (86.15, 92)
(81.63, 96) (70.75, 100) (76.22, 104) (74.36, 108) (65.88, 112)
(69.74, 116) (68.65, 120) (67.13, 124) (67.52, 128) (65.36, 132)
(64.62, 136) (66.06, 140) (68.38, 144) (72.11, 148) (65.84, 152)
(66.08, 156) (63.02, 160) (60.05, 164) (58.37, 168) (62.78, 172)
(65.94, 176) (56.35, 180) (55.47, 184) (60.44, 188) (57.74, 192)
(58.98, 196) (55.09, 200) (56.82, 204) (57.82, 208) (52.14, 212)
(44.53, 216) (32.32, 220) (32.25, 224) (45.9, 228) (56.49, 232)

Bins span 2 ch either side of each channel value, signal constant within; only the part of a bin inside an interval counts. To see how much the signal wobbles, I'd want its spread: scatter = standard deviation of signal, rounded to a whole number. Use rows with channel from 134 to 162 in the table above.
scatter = 3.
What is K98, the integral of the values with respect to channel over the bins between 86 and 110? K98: 1854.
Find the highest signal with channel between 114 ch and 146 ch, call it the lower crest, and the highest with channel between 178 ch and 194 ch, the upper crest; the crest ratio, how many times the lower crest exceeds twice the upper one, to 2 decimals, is 0.58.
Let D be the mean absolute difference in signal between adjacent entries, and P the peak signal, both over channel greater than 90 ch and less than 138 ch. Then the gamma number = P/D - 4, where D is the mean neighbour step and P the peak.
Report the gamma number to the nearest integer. 19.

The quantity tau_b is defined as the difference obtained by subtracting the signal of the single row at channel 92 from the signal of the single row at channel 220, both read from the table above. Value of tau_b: -54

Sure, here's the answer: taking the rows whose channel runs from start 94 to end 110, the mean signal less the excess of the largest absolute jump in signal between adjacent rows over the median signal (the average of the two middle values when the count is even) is 140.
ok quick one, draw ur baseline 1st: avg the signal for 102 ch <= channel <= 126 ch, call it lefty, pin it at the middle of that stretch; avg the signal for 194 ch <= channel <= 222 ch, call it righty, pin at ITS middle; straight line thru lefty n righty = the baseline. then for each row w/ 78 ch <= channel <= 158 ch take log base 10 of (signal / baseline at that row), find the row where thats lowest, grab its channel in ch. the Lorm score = 80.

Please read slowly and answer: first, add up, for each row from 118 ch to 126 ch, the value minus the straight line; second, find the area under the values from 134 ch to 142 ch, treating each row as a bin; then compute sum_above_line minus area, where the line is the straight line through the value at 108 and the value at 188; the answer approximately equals -531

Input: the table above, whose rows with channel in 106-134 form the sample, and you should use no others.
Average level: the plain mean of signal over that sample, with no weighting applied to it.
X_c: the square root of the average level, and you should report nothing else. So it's 8.27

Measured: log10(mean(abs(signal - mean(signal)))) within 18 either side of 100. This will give 0.77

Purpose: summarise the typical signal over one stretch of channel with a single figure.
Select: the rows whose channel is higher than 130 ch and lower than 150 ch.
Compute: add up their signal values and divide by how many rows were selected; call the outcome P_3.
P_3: 67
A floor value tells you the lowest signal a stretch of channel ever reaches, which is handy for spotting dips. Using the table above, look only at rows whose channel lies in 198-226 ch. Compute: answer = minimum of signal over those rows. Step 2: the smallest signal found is 32.25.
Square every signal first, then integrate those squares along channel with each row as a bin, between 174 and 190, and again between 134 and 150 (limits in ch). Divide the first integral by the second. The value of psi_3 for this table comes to 0.77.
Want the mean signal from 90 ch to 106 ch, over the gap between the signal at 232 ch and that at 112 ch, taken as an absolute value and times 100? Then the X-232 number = 838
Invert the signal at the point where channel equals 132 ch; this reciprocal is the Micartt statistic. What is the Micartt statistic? 0.0153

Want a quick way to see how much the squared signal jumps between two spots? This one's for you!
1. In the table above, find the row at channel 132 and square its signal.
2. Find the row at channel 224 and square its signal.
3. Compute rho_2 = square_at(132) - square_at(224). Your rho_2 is 3232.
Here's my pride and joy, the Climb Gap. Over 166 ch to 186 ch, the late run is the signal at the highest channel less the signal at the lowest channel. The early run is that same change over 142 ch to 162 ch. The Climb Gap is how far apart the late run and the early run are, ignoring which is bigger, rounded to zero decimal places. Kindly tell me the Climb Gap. 2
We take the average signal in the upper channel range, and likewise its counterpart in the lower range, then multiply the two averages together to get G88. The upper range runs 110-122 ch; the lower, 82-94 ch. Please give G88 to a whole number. 5006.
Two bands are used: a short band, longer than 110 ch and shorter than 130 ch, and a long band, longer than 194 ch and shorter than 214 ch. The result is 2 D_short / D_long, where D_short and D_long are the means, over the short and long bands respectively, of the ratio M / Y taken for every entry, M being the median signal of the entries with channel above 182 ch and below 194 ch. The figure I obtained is 1.65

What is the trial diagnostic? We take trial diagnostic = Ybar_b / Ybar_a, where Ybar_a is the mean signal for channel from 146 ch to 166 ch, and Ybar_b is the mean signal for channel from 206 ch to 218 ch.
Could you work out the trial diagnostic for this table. 0.79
